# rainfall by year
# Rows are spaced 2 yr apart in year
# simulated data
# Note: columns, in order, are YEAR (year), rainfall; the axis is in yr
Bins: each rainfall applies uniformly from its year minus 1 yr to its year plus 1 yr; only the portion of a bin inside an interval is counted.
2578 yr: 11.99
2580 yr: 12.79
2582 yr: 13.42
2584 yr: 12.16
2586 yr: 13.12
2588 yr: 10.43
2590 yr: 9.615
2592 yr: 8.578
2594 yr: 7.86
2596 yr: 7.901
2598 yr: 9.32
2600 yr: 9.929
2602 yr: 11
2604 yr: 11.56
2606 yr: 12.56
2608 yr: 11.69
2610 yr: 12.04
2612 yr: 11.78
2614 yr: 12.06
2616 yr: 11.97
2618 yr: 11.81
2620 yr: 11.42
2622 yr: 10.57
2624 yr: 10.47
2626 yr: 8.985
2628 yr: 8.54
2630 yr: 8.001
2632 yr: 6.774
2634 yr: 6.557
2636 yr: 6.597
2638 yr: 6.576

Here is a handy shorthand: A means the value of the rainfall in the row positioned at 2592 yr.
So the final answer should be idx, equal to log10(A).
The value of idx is 0.93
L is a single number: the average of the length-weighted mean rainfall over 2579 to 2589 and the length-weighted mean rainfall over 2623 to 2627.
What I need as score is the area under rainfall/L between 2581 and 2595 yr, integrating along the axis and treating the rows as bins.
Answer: 13.6 yr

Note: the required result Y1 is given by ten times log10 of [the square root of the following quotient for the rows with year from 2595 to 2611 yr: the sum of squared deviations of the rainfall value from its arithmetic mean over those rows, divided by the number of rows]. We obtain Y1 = 1.7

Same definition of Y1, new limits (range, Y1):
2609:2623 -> -3.1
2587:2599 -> -0.3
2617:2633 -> 2.2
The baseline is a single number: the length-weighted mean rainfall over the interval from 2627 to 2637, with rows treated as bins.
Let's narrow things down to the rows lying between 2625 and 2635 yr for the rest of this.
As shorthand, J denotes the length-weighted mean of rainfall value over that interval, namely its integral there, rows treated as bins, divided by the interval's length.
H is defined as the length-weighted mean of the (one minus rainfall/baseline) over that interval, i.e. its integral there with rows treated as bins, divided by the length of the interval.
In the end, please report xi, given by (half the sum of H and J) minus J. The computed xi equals -3.9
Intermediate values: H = -0.1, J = 7.8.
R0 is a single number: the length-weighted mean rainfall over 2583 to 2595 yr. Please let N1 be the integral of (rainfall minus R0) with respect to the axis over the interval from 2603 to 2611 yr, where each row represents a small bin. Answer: 13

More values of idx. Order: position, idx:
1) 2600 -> 1.00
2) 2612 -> 1.07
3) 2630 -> 0.90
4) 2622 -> 1.02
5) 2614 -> 1.08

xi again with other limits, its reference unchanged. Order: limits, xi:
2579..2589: -6.5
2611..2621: -6.2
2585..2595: -5.1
